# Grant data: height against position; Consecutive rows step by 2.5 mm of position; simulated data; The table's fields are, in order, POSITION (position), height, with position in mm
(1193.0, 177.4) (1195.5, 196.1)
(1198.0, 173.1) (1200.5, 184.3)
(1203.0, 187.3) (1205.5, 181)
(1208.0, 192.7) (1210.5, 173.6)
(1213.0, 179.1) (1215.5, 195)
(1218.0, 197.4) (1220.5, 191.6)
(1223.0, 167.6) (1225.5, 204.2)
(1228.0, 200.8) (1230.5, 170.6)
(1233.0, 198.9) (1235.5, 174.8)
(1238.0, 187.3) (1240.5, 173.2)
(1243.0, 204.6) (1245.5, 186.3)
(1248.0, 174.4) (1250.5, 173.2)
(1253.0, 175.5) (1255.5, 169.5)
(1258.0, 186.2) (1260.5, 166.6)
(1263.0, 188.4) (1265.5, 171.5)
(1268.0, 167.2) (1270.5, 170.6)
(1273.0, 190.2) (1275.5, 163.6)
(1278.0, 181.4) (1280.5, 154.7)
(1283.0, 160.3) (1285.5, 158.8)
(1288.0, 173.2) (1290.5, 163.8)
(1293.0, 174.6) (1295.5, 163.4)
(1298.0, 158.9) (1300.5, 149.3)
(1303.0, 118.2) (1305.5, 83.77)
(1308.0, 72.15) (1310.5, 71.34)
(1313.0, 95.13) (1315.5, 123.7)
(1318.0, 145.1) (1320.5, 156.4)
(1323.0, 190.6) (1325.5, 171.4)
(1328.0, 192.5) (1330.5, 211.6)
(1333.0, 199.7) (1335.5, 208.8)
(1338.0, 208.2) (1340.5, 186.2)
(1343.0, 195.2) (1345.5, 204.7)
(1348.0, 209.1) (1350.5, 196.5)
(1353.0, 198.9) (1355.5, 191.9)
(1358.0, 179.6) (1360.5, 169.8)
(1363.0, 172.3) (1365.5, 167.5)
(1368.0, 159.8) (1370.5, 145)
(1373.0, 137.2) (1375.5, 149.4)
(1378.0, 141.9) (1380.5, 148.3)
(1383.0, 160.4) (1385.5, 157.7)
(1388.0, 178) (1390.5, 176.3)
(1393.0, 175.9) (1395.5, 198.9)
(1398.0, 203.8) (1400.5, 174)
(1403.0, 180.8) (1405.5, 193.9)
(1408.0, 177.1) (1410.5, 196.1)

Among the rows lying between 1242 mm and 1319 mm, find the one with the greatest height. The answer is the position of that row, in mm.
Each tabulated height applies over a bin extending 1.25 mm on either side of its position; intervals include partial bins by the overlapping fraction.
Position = 1243.0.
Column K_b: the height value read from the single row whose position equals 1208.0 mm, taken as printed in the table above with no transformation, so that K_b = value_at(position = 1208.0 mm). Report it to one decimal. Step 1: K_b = 192.7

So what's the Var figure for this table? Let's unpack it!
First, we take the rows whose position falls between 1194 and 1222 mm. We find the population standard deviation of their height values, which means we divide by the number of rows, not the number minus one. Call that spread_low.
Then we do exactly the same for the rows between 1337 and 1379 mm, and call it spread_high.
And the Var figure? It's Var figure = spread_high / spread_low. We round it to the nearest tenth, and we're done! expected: 2.8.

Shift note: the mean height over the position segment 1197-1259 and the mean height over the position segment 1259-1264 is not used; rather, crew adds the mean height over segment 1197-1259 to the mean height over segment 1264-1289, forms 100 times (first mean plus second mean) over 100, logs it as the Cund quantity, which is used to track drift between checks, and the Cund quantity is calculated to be 353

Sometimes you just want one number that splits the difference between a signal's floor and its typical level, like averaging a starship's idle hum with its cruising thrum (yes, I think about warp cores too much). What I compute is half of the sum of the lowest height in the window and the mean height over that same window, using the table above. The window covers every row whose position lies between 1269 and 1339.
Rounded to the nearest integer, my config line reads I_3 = 114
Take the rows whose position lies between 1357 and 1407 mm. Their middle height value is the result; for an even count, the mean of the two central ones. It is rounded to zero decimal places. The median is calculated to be 171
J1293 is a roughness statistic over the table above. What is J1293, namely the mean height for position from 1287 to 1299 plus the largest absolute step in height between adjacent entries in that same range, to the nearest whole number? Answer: 178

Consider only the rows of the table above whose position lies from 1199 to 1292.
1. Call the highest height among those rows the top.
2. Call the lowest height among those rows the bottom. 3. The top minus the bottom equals 50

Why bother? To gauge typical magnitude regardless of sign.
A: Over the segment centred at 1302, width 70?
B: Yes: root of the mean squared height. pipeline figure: 161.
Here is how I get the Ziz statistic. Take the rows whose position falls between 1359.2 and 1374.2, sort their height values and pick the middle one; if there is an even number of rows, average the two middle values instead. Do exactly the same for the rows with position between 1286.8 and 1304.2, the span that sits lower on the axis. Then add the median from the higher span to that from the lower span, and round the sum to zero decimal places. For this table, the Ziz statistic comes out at 327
